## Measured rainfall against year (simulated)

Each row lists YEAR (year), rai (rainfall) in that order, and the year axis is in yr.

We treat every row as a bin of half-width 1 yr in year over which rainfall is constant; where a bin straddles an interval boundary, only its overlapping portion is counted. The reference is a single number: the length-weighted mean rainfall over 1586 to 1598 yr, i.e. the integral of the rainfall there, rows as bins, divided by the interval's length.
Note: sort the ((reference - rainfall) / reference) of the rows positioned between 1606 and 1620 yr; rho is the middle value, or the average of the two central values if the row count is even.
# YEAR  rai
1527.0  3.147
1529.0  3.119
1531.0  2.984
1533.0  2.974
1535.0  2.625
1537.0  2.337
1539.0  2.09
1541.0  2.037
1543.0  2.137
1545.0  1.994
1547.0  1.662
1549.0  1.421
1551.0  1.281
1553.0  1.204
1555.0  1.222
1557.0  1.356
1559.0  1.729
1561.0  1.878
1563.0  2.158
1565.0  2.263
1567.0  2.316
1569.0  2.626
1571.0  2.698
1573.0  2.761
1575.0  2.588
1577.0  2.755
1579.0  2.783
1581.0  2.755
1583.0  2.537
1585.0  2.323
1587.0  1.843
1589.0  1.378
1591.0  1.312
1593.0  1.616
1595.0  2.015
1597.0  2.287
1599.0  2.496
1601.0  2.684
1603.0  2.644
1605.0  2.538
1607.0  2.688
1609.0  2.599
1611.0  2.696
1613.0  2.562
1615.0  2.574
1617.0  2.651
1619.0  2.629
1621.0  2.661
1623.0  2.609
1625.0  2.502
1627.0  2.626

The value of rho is -0.51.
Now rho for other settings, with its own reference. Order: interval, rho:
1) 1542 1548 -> -0.14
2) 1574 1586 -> -0.53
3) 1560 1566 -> -0.24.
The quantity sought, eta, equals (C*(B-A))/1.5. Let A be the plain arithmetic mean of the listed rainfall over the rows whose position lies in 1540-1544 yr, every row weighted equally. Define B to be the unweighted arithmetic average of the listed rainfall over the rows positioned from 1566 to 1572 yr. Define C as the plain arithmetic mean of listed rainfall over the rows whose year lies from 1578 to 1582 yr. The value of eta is 0.8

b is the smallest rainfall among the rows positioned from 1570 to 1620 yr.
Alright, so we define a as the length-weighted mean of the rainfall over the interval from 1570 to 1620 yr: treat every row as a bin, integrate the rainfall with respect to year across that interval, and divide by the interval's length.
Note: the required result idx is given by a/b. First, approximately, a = 2.42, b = 1.312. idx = 1.84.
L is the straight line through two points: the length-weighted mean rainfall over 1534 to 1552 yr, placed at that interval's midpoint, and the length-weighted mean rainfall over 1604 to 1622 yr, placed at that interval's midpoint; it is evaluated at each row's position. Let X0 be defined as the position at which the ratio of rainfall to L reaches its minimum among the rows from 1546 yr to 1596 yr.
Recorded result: 1591.0 yr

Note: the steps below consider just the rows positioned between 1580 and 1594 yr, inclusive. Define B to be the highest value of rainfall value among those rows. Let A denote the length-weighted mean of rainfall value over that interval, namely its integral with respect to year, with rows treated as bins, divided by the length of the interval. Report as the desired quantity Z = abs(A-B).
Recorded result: 0.79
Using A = 2.0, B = 2.755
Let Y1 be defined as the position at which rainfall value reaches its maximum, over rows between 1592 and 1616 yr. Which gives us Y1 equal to 1611.0 yr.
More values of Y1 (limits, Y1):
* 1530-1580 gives 1531.0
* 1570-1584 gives 1579.0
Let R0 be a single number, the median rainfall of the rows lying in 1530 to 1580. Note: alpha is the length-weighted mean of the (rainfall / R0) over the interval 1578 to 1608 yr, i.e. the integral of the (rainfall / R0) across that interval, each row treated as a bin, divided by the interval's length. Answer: 1.05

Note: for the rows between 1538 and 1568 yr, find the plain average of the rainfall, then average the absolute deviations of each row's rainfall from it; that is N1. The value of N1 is 0.35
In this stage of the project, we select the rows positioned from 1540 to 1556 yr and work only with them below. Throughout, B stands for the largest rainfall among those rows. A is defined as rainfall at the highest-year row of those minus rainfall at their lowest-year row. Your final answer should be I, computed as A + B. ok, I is 1.3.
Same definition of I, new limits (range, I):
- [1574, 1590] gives 1.6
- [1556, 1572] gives 4.0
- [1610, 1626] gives 2.5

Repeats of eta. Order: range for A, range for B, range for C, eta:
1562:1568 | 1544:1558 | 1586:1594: -0.8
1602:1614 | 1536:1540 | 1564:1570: -0.7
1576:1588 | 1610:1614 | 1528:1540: 0.2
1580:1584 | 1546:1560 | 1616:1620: -2.2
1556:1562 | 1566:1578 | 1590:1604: 1.4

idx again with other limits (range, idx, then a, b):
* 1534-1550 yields 1.43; 2.04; 1.421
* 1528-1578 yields 1.80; 2.17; 1.204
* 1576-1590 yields 1.70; 2.34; 1.378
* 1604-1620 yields 1.03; 2.62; 2.538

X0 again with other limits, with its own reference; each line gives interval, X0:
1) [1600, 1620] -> 1615.0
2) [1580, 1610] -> 1591.0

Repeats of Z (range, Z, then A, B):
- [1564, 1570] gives 0.22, 2.4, 2.626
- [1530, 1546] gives 0.59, 2.4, 2.984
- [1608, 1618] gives 0.08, 2.6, 2.696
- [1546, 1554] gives 0.27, 1.4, 1.662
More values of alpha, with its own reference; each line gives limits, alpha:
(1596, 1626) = 1.20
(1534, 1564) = 0.84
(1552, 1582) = 1.02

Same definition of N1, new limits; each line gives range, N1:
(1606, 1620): 0.04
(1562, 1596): 0.40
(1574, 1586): 0.14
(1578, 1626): 0.33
